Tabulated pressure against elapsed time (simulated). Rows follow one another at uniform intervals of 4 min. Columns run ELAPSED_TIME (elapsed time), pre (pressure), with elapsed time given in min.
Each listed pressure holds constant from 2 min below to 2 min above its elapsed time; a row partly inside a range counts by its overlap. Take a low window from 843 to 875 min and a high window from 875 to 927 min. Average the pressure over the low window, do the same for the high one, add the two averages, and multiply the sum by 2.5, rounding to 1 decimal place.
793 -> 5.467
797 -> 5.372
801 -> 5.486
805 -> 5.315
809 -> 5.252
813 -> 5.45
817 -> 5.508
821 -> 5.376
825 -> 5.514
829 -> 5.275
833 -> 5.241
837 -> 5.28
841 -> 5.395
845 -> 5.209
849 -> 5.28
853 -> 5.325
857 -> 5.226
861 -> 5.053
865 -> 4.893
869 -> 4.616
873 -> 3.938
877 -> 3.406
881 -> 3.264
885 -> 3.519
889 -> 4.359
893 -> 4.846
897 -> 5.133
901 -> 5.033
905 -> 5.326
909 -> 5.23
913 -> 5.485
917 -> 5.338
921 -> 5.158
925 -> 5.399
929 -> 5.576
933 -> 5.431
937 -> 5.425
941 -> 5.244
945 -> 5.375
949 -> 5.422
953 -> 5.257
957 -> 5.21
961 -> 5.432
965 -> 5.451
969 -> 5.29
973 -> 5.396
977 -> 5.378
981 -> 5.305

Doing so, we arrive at 24.2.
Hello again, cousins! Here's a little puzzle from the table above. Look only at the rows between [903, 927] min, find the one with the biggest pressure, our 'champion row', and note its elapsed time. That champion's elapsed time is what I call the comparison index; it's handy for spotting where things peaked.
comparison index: 913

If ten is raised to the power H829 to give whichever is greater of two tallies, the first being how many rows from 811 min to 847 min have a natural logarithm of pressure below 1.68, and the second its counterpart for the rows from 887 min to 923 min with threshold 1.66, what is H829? 0.78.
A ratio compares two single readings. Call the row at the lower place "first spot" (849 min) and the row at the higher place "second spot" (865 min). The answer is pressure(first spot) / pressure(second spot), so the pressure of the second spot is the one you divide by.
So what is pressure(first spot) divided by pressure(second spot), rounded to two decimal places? 1.08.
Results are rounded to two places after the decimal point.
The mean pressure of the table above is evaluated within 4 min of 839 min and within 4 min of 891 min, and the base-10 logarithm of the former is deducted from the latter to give 3.88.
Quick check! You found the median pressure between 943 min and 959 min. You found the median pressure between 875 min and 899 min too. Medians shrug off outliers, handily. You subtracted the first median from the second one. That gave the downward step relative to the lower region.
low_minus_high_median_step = -1.38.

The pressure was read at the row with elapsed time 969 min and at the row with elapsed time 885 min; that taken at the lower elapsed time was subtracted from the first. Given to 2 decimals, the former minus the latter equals 1.77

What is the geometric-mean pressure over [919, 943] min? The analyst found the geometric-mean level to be 5.37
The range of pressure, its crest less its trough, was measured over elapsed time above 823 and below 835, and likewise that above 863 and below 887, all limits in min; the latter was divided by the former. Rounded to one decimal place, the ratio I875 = 6.0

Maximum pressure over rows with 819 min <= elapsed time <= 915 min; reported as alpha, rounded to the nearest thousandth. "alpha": 5.514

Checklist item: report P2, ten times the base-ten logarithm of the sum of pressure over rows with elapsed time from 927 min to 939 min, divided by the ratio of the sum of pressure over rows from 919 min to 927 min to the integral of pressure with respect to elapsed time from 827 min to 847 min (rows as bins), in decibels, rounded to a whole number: 22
